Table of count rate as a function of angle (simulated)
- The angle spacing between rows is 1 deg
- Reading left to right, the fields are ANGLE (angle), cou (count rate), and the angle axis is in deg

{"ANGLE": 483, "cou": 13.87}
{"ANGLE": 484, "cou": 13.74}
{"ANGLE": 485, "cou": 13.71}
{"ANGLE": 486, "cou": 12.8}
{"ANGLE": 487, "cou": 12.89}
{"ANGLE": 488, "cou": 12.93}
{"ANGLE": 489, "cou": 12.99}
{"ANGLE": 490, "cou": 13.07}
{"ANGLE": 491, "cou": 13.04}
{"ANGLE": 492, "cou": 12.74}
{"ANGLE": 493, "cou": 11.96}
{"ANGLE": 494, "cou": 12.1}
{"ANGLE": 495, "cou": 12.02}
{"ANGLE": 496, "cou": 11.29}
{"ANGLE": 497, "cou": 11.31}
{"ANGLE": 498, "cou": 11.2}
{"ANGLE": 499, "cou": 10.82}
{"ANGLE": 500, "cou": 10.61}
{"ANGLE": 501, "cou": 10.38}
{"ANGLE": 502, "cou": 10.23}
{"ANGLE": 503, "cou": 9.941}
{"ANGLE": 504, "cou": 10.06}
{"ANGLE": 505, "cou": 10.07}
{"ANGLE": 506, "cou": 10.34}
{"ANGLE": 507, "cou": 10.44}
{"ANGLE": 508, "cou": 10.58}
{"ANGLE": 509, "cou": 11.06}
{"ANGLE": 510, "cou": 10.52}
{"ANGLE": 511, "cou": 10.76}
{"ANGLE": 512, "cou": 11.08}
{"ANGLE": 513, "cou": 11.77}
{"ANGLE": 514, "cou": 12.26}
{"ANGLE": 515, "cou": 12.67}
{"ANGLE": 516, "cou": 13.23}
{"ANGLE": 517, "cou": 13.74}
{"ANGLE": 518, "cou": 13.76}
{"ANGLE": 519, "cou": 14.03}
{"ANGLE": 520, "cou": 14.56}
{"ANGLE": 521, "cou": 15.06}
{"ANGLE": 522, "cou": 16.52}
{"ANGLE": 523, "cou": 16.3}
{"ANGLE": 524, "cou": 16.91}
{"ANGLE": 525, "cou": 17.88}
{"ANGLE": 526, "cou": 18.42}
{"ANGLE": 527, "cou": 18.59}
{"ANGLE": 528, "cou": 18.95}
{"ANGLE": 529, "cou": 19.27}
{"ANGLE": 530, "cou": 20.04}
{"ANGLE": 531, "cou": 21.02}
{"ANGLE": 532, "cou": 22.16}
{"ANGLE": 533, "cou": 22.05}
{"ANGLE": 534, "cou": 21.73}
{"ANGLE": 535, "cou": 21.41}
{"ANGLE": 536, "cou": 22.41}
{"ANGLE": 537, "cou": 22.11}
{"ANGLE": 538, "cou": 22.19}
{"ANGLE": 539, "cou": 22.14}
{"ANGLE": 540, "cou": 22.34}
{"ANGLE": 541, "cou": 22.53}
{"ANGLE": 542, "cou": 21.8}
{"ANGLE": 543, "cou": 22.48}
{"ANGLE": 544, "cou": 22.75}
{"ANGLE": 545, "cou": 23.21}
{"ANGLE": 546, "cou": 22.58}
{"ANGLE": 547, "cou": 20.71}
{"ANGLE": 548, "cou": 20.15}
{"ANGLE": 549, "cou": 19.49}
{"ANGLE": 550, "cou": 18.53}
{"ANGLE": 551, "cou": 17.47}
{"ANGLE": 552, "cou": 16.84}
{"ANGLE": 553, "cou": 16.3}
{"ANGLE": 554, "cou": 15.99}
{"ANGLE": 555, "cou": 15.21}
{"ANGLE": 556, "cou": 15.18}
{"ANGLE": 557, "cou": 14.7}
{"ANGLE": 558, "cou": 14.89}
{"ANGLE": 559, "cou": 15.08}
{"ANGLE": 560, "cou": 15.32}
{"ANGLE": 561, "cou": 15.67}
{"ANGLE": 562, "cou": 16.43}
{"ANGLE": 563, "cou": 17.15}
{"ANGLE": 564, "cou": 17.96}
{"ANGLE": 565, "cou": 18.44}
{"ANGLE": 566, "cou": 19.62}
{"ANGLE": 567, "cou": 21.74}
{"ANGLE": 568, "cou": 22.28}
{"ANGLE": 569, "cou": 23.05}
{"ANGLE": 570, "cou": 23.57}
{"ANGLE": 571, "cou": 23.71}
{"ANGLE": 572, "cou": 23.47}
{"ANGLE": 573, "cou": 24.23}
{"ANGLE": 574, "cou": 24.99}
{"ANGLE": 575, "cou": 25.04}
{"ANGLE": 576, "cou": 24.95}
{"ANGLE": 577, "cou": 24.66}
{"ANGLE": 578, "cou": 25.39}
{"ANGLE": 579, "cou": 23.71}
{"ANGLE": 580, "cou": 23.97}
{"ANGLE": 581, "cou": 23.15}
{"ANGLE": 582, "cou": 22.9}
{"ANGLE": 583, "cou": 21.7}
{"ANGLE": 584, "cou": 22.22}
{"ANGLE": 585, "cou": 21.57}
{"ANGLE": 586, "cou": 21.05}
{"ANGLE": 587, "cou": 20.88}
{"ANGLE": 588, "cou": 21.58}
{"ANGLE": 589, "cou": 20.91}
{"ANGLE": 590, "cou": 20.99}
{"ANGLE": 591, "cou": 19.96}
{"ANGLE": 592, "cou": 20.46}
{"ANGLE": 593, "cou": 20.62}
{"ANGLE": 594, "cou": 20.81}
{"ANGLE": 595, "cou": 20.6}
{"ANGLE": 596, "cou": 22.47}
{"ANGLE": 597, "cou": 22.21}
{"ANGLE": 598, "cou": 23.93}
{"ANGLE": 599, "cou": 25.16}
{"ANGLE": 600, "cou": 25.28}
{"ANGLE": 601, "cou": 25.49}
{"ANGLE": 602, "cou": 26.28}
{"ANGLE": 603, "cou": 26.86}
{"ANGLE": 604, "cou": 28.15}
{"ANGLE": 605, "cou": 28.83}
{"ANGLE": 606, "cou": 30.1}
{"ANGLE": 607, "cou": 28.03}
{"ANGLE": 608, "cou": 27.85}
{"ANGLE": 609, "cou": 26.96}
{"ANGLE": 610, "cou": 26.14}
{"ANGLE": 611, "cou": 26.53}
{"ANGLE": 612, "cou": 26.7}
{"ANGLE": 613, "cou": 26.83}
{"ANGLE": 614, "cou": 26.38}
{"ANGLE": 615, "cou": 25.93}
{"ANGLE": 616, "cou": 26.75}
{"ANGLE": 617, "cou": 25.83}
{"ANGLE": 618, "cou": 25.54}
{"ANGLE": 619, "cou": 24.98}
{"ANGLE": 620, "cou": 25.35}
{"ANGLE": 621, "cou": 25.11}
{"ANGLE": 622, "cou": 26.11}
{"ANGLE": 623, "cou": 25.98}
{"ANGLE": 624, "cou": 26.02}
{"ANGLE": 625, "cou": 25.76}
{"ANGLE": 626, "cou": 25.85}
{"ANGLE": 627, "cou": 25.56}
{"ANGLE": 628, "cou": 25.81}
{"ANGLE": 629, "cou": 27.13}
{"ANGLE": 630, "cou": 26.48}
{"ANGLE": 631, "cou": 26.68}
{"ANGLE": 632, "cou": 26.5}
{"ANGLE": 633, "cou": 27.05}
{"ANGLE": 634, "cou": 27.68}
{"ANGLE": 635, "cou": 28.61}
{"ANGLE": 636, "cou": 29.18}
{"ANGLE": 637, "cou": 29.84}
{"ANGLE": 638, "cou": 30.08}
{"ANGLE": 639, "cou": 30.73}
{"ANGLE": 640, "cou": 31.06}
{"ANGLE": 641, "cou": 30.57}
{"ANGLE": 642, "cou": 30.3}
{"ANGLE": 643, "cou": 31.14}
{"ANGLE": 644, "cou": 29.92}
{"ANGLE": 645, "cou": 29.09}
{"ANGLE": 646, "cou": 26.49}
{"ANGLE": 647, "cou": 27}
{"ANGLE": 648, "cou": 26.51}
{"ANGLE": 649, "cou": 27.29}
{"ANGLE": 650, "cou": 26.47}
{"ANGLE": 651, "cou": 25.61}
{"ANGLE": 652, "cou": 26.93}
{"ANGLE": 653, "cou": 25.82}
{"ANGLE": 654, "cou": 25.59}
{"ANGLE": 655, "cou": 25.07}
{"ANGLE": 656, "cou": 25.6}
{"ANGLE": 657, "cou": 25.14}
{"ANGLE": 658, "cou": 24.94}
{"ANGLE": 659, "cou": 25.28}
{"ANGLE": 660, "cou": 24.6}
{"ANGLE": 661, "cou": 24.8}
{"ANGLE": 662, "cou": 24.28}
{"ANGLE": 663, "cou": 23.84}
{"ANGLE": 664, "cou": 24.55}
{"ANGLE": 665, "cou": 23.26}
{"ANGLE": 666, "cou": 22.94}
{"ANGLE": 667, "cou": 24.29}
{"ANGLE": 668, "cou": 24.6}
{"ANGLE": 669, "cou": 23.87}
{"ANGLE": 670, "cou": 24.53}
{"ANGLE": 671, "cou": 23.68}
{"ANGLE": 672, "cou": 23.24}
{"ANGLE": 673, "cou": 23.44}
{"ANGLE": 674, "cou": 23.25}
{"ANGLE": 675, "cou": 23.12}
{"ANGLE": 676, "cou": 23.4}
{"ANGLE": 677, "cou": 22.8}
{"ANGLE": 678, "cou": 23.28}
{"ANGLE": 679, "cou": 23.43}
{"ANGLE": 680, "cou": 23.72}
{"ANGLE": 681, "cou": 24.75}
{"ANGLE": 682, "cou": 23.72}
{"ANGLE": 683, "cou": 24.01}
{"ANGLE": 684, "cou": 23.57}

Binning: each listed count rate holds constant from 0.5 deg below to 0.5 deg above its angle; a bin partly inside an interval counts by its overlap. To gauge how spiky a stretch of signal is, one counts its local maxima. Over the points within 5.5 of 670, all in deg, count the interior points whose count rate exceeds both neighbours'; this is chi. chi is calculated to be 3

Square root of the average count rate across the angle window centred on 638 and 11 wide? 5.4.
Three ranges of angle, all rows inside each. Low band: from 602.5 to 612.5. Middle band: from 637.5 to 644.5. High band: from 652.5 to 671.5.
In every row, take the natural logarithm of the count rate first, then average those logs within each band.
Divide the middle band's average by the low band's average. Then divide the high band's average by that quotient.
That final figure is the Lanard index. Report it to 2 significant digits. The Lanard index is 3.1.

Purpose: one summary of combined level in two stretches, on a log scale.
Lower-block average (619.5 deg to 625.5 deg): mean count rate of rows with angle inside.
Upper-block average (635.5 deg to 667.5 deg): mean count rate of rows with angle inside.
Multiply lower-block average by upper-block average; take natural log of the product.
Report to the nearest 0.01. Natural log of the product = 6.54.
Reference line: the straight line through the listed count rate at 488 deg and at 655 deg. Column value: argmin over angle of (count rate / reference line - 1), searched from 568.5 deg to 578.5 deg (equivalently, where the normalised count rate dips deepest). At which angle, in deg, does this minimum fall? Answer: 569 deg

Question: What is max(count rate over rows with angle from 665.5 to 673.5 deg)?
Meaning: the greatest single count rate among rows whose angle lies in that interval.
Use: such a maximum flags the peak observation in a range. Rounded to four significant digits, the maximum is 24.60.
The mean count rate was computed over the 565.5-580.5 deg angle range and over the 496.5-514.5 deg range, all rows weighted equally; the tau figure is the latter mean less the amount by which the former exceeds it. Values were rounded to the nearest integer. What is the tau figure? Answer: -2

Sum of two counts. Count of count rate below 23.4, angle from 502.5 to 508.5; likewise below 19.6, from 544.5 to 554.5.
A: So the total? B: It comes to 12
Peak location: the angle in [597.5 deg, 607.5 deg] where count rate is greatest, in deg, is 606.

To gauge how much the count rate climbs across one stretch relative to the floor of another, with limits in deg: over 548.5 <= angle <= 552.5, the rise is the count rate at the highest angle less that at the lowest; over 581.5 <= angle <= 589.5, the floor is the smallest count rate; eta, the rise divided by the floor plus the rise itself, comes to -2.8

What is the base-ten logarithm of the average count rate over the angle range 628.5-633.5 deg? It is 1.43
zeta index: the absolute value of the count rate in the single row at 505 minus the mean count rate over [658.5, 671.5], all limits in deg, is 14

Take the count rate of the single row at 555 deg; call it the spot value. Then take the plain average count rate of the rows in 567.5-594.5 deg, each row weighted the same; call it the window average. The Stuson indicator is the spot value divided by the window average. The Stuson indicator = 0.67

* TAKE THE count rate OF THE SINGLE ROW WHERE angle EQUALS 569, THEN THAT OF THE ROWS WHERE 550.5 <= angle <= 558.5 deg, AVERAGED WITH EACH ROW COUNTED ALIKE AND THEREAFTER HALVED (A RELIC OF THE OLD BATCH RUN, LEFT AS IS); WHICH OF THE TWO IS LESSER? 8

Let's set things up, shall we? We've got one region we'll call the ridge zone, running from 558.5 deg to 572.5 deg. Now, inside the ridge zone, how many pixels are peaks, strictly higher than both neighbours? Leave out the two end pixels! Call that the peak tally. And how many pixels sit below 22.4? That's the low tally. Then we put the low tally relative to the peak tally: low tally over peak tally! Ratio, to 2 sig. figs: 10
